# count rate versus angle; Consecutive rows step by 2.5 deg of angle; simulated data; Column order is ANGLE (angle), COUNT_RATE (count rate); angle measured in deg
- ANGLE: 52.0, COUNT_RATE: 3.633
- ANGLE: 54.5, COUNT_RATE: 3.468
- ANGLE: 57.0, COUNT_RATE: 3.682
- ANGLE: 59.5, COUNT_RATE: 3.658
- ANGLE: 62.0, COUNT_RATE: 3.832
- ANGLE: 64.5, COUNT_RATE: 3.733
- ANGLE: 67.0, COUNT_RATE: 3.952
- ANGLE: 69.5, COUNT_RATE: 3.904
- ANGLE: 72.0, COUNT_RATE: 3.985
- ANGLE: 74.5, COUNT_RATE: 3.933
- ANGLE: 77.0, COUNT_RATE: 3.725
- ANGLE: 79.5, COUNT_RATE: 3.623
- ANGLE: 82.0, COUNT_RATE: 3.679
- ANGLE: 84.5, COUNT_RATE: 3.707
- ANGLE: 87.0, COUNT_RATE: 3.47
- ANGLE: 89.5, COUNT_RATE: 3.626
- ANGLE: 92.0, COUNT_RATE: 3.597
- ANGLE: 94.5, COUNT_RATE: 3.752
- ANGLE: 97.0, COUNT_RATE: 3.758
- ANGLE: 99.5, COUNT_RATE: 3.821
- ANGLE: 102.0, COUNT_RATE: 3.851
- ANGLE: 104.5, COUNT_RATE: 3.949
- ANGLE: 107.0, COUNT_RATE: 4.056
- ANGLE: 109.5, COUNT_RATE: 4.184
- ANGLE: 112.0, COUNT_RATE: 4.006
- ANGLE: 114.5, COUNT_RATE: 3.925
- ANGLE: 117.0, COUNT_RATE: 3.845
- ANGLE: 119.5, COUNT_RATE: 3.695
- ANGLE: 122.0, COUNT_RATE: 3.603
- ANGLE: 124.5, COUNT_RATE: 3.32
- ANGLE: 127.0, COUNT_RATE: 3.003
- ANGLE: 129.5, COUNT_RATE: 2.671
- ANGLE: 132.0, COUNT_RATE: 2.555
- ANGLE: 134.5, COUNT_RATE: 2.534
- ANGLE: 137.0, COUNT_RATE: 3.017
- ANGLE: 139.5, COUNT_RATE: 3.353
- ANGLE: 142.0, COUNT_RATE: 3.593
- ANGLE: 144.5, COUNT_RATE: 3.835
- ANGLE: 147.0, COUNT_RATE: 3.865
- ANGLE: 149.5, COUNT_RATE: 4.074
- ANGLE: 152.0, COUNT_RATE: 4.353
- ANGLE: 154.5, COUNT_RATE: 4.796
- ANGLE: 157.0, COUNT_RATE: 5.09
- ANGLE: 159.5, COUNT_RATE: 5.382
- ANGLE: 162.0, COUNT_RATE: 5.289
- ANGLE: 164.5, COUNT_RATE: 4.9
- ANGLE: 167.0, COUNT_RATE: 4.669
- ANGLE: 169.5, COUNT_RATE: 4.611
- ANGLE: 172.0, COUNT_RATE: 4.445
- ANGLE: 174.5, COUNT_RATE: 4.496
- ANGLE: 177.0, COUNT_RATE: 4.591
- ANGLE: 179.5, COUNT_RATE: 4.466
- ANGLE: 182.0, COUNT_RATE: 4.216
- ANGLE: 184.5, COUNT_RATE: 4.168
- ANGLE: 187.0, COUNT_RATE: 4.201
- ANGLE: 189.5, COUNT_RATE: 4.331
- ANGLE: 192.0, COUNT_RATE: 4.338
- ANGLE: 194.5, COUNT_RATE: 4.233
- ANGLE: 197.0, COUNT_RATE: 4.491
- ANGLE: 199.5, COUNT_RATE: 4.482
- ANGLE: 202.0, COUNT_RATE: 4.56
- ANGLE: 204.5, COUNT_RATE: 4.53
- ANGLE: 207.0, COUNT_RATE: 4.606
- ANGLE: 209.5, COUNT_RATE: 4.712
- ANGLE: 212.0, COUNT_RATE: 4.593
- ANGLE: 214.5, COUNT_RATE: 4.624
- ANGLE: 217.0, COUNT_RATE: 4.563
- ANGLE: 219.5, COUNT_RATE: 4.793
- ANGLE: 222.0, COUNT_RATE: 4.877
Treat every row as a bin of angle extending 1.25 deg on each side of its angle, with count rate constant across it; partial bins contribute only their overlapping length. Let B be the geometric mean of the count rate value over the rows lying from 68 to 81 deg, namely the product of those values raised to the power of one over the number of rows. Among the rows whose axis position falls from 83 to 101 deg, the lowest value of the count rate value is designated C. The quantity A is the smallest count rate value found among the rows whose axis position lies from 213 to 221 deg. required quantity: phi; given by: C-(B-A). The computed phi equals 4.2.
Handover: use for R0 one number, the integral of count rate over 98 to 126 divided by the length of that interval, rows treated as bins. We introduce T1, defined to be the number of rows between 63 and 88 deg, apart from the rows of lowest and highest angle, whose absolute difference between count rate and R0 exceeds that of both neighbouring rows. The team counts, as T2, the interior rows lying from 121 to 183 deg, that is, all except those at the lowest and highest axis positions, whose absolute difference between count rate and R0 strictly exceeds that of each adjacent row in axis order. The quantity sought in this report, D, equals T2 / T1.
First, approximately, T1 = 3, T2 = 3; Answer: 1.0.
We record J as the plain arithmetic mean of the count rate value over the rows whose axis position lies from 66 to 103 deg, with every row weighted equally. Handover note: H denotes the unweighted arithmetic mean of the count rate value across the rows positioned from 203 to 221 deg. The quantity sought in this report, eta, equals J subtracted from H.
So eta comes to 0.9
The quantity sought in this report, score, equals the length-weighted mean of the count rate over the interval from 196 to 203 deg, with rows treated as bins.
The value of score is 4.5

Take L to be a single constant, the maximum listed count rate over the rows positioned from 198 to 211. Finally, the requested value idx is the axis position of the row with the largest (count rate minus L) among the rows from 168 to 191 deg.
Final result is 169.5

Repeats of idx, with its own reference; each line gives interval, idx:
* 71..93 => 72.0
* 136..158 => 157.0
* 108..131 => 109.5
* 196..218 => 209.5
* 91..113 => 109.5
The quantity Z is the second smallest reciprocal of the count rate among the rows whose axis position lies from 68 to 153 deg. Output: 0.239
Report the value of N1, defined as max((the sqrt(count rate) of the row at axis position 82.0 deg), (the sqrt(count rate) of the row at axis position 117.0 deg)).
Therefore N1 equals 1.96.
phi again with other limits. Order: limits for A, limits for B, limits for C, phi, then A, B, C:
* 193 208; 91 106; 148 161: 4.5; 4.233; 3.8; 4.074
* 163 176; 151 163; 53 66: 2.9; 4.445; 5.0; 3.468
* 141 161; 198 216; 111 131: 1.7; 3.593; 4.6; 2.671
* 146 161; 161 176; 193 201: 3.4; 3.865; 4.7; 4.233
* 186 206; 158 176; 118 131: 2.1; 4.201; 4.8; 2.671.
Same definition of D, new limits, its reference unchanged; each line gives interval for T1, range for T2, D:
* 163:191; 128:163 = 2.0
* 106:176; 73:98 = 1.0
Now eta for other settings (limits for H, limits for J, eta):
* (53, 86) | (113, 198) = -0.3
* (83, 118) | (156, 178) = -1.0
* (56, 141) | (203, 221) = -1.0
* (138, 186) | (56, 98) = 0.7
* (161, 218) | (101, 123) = 0.6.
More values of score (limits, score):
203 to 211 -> 4.6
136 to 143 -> 3.3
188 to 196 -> 4.3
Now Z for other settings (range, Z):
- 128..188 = 0.189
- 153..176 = 0.189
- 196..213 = 0.217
